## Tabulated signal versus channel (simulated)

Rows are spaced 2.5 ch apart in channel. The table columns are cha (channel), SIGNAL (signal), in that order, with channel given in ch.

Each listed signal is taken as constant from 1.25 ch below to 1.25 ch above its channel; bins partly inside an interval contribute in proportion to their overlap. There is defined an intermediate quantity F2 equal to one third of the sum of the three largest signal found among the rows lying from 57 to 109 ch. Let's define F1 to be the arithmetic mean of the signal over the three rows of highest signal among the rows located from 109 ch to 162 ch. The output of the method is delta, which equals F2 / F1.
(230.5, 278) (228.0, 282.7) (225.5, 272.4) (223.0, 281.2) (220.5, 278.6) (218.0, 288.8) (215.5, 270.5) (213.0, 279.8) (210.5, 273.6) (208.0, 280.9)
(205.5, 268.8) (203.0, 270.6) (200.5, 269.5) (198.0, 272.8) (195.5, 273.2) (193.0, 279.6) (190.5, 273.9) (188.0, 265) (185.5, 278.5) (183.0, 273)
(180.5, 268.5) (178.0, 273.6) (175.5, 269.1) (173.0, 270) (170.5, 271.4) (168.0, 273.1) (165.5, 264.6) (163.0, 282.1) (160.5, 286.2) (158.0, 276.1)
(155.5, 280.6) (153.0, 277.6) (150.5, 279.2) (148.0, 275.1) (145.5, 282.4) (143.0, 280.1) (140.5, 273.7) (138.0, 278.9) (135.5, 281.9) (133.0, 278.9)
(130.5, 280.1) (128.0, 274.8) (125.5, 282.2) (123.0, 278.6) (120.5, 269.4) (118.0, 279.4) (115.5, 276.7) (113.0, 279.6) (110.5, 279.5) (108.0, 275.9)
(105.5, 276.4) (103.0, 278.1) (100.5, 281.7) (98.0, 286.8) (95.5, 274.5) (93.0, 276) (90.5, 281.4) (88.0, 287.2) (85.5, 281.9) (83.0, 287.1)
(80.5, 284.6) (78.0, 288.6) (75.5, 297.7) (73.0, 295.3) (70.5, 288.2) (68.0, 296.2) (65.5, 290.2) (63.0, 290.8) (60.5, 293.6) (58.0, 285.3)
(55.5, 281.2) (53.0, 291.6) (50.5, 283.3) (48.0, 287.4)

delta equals 1.05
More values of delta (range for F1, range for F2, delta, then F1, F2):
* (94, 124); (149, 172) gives 1.00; 283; 283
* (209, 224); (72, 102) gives 1.04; 283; 294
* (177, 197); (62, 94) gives 1.07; 277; 296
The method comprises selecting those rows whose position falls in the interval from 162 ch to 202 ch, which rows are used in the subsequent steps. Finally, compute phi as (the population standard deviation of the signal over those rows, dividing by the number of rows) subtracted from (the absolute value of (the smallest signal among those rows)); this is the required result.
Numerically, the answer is 260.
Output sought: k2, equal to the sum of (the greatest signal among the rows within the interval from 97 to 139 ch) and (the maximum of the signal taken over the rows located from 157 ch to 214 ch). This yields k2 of 573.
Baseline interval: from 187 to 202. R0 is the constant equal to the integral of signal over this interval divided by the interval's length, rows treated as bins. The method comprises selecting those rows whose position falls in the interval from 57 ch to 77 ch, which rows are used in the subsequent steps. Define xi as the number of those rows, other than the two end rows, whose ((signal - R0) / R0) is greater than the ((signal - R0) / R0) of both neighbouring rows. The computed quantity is 2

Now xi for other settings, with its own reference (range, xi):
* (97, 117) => 1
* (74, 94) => 2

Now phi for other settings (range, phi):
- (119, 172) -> 260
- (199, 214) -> 264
